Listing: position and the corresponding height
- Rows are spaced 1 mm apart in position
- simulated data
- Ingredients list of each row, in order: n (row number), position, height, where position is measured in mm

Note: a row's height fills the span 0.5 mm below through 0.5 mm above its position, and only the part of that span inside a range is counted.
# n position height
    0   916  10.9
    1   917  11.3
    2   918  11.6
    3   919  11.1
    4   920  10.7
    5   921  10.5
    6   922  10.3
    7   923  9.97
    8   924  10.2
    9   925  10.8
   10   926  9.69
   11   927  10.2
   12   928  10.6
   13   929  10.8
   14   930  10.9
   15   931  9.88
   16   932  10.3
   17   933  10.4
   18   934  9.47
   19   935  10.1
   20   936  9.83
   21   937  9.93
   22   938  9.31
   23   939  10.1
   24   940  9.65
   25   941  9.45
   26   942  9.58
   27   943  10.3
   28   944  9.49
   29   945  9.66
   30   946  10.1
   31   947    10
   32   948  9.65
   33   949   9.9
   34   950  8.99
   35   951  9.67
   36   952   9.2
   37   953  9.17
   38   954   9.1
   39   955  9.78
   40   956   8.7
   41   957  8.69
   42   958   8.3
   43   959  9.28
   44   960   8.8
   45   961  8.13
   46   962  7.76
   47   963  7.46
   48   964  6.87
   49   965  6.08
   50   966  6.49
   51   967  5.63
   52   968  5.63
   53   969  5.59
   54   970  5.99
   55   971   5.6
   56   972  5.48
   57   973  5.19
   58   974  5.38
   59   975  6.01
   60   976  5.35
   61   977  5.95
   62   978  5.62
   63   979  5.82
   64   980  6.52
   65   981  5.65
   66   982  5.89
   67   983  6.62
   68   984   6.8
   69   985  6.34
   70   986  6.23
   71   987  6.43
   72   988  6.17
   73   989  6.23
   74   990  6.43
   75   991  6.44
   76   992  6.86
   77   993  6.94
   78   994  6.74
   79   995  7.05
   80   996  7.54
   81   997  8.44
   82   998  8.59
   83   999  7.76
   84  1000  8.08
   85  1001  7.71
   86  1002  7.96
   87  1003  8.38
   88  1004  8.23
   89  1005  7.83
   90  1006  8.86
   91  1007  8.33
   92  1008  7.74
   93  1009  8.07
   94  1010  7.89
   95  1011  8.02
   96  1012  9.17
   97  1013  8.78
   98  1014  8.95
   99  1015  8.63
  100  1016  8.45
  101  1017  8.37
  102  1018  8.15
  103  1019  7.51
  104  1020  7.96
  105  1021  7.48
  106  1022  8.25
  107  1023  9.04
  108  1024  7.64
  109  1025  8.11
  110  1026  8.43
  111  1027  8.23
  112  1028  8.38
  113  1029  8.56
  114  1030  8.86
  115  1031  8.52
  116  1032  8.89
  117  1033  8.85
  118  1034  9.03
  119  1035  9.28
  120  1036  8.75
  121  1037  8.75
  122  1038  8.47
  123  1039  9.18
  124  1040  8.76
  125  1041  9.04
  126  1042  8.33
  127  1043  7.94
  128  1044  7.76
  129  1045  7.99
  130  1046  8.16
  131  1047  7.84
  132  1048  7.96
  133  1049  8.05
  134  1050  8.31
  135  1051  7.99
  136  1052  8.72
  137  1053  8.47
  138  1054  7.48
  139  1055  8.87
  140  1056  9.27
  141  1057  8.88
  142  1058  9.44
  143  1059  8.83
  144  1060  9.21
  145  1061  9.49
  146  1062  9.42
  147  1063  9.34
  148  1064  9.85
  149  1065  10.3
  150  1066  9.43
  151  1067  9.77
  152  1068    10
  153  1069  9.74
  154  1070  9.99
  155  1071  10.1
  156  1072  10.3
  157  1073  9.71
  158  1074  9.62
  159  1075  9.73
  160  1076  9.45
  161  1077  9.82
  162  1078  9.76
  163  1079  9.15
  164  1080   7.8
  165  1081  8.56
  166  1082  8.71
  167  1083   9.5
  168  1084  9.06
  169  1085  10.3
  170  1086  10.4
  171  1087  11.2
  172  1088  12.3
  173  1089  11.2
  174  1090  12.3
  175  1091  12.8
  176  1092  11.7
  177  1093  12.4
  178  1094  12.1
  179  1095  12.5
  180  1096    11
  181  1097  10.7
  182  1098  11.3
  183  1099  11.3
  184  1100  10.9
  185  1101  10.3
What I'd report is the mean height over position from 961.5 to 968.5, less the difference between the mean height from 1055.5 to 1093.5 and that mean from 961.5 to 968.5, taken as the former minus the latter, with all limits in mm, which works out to 3.2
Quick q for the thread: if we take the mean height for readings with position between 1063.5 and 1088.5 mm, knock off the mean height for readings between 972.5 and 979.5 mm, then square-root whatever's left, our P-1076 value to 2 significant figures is 2.0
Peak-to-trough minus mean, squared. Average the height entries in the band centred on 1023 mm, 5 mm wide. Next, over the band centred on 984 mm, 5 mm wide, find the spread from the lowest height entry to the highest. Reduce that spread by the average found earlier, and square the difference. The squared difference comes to 52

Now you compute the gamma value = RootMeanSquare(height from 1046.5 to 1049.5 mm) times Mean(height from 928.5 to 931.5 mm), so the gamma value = 84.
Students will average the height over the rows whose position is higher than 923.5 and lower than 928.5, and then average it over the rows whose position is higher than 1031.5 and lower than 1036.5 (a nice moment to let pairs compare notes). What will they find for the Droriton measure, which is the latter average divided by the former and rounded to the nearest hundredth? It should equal 0.87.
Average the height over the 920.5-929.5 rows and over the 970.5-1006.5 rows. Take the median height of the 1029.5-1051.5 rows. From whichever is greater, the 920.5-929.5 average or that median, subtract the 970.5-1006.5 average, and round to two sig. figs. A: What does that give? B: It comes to 3.6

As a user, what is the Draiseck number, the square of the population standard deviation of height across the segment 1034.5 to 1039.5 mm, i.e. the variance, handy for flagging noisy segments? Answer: 0.090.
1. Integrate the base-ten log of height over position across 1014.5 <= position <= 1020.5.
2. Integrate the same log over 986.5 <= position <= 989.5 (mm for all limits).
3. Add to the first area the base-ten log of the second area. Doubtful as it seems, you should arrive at 5.9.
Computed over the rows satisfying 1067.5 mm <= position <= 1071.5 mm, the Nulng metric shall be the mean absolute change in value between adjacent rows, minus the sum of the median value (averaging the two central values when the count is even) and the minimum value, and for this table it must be -19.5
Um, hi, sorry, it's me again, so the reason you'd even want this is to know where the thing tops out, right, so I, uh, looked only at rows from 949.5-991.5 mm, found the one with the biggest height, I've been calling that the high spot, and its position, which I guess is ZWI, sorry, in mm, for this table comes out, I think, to 955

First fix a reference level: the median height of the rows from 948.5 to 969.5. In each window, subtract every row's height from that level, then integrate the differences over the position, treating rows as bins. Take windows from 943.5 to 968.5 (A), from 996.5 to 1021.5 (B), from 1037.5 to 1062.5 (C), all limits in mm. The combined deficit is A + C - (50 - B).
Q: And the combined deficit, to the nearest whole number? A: -30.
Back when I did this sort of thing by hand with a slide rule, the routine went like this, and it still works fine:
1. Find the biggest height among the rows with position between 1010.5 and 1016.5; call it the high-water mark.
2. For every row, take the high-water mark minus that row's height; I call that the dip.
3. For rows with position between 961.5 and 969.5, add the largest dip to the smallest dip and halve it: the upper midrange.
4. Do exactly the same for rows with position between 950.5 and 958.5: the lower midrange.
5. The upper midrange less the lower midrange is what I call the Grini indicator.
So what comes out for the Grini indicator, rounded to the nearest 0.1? 2.4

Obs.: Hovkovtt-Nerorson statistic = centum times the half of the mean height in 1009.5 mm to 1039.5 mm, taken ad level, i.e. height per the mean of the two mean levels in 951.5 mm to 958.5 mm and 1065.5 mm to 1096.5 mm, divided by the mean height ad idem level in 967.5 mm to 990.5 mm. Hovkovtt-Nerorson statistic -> 71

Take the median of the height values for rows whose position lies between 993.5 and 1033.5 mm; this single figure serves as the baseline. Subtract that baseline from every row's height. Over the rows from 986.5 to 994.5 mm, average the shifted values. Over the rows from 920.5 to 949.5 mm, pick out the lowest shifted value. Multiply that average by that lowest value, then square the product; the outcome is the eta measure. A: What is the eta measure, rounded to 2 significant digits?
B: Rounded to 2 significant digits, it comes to 3.3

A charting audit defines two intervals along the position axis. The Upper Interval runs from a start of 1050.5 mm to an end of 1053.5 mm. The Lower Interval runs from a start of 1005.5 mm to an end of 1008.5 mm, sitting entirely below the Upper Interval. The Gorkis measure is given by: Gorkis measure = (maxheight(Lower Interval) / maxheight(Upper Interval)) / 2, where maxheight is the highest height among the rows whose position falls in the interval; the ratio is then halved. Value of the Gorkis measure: 0.508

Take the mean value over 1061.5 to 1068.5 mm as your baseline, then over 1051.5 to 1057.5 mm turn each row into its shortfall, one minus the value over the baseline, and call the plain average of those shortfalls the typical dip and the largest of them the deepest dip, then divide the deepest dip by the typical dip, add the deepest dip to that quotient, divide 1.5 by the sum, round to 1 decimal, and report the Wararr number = 0.7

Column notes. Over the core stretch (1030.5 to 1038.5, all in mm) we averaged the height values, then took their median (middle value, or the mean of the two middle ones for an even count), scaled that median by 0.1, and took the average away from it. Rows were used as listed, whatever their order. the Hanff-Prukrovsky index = -7.9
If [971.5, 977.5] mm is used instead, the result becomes -5.0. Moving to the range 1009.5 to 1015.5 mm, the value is -7.7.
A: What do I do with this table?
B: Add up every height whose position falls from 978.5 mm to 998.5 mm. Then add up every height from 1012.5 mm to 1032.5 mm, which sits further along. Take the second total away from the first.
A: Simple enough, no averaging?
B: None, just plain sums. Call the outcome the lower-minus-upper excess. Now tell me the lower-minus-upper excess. -33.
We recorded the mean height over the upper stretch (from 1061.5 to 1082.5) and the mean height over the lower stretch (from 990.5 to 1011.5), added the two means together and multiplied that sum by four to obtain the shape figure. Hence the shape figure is 69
